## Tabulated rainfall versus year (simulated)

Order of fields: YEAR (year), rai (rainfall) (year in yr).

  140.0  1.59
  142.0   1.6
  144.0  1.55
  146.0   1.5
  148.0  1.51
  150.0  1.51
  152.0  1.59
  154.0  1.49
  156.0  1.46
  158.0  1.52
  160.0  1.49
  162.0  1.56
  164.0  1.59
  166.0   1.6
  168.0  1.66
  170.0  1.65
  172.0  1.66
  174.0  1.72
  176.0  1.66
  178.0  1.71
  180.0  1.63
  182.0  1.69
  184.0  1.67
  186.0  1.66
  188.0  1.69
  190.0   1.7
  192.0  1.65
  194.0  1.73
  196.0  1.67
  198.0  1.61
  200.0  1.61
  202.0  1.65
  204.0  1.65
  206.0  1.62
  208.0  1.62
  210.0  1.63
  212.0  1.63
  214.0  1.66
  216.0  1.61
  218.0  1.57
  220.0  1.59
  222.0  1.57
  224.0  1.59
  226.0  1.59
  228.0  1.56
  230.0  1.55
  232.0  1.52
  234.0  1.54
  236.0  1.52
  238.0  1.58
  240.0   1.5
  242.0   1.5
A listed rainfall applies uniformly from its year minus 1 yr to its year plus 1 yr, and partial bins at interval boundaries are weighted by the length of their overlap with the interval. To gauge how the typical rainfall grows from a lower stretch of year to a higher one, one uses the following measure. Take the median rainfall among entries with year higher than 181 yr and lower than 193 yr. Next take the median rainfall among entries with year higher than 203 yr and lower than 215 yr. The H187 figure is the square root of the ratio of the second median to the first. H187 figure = 0.99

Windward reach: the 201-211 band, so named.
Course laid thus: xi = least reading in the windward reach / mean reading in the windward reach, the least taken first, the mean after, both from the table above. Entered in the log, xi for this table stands 0.991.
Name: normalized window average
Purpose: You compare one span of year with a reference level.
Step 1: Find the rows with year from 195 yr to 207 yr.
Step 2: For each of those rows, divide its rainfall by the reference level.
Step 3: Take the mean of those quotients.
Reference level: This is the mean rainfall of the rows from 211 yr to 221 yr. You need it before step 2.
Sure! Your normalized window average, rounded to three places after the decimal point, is 1.014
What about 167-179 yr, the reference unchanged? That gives 1.040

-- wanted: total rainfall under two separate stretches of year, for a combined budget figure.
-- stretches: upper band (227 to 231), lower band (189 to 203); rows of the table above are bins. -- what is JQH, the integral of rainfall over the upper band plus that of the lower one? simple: 29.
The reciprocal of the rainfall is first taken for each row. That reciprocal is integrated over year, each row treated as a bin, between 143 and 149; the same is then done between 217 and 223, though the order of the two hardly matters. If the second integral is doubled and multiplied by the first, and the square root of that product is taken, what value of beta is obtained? 5.48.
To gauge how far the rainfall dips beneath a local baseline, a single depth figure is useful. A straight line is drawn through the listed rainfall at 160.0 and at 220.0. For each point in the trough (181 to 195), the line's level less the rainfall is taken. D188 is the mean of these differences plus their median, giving -0.30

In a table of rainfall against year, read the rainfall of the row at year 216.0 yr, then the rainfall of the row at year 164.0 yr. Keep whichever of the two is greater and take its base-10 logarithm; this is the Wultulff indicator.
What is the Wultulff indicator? 0.207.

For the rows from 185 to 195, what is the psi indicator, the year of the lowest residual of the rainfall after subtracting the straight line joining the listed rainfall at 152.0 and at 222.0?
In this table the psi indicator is 192.0 yr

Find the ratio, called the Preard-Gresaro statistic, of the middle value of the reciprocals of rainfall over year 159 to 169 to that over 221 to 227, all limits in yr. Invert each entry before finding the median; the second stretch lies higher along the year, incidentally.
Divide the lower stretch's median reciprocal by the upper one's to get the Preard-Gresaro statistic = 1.00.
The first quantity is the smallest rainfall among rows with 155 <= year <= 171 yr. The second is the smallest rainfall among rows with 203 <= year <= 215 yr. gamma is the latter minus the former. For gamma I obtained 0.16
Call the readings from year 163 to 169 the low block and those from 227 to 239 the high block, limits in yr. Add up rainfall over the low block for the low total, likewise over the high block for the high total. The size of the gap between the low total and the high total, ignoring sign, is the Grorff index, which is 4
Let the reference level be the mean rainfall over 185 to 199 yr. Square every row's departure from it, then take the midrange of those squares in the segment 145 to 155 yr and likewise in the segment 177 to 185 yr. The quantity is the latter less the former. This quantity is -0.019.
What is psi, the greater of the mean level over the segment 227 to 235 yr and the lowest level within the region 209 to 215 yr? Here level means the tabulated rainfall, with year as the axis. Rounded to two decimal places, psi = 1.63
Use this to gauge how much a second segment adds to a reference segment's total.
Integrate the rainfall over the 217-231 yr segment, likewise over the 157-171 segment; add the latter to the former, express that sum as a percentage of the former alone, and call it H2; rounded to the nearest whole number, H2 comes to 200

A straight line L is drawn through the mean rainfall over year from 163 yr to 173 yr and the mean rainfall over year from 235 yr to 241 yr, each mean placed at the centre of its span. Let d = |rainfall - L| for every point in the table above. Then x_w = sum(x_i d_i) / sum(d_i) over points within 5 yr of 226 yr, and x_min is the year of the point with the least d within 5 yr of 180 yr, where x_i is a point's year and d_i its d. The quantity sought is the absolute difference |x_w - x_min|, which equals 45.2 yr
